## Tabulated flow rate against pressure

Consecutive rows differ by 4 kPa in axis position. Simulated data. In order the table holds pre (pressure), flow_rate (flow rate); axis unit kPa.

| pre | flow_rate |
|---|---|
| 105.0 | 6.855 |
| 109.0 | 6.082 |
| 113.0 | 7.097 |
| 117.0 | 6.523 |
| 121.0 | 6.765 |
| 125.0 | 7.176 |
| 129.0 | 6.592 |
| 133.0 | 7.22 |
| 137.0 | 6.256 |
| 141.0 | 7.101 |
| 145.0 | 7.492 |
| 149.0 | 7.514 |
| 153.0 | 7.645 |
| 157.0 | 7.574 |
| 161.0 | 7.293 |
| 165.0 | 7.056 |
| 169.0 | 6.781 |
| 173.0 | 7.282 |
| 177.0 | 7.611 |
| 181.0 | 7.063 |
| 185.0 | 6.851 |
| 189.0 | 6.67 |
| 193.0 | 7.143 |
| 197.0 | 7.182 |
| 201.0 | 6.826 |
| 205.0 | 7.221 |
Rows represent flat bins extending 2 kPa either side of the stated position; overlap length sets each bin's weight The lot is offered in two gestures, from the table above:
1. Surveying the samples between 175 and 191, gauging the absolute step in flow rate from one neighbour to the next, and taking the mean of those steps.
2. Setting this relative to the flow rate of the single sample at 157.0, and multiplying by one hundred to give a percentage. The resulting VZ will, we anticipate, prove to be 4.1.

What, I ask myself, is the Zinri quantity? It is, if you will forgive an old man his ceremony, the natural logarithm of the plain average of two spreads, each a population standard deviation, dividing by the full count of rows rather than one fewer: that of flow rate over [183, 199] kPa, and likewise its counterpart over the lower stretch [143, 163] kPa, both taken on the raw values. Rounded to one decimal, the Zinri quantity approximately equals -1.8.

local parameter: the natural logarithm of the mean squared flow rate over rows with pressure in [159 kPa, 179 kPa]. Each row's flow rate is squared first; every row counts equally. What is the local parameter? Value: 3.95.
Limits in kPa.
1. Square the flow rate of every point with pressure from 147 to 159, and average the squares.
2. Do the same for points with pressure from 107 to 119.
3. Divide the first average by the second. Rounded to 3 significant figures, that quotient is 1.33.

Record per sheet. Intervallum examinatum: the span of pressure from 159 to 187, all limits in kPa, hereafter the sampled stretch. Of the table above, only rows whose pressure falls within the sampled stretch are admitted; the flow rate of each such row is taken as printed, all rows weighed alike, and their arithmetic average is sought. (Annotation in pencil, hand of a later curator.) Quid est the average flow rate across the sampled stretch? 7.13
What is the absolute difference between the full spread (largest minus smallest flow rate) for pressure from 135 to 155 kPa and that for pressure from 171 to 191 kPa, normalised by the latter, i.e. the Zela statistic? 0.48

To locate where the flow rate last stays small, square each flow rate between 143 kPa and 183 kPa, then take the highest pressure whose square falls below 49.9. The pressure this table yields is 181.0 kPa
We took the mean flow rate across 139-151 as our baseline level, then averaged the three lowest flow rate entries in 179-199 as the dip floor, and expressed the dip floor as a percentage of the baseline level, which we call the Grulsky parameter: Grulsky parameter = 93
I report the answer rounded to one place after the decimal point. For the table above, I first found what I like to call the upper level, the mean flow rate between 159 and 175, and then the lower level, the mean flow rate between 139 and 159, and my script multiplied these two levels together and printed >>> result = 53.0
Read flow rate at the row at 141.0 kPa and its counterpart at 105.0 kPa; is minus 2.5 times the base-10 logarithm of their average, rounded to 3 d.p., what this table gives -2.109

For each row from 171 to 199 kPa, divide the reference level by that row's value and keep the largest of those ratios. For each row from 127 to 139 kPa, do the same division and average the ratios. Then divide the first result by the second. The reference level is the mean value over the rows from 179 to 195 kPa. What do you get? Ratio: 1.00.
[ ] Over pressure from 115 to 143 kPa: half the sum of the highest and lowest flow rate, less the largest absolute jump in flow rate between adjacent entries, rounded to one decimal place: 5.8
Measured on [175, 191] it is 6.6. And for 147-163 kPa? 7.2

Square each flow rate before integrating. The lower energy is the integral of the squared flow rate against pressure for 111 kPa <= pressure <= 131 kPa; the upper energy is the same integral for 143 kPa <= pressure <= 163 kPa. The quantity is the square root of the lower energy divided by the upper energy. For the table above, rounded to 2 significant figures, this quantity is 0.91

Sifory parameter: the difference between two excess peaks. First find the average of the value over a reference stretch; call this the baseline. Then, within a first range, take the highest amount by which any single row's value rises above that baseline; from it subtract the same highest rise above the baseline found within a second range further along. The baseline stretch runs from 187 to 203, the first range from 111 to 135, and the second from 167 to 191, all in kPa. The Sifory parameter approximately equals -0.39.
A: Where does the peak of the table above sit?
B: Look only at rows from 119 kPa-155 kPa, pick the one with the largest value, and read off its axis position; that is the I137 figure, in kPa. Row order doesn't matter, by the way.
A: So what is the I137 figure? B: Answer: 153.0 kPa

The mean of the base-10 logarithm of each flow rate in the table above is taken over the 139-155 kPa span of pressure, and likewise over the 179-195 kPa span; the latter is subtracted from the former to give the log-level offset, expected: 0.03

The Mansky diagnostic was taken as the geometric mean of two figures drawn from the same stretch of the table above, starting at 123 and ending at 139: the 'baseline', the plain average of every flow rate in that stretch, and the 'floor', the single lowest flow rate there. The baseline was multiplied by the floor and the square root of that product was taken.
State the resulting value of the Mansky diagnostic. 6.53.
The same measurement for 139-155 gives 7.27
